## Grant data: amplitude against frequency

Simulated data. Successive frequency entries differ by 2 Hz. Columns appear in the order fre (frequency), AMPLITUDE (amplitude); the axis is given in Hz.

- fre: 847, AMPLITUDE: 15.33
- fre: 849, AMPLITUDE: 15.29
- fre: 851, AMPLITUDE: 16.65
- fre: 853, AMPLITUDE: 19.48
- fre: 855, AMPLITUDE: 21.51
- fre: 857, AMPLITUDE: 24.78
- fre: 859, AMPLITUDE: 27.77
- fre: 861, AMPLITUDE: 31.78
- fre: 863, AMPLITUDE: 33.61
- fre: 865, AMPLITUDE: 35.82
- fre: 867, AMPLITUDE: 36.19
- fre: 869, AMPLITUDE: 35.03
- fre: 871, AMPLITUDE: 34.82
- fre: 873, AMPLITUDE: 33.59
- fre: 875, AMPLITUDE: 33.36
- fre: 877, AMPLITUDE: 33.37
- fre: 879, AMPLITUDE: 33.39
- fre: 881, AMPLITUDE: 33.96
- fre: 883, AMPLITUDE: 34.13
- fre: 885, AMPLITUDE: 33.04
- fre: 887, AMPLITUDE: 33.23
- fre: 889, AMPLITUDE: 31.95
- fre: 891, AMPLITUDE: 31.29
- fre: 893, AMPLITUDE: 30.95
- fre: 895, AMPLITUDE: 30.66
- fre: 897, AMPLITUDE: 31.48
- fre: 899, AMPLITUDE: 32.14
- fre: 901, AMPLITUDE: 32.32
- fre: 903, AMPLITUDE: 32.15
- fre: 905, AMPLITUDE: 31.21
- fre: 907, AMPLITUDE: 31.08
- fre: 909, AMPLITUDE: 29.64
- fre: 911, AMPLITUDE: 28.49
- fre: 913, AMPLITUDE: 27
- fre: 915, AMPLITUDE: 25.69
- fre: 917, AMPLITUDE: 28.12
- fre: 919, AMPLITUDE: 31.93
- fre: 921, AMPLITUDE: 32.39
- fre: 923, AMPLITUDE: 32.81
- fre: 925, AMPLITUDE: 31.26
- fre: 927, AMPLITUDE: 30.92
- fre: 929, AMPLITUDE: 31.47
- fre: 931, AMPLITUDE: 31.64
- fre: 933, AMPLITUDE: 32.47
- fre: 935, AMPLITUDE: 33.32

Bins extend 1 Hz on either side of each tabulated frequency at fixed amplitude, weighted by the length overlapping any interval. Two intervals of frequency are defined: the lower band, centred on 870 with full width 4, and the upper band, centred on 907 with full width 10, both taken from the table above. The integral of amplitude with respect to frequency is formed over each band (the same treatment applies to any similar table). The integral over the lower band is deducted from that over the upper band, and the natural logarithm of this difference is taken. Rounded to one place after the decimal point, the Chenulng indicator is 5.1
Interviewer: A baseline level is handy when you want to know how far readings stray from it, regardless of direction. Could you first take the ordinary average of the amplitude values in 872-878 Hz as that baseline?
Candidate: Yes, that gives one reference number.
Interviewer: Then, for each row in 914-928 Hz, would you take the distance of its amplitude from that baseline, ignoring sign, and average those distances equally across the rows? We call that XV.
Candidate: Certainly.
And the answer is 3.0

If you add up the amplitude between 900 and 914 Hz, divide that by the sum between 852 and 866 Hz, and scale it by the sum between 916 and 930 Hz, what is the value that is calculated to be 238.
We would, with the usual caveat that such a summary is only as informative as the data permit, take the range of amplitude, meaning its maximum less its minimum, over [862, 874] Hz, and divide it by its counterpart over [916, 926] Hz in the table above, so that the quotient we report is 0.6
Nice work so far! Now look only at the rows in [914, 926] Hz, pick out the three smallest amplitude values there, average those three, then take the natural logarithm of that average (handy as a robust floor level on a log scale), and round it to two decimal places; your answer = 3.34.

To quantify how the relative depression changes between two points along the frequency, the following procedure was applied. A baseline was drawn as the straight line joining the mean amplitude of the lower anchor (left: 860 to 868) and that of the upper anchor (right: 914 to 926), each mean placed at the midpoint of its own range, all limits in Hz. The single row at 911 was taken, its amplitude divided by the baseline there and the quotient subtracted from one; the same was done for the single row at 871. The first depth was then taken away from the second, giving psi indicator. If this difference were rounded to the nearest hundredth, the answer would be -0.11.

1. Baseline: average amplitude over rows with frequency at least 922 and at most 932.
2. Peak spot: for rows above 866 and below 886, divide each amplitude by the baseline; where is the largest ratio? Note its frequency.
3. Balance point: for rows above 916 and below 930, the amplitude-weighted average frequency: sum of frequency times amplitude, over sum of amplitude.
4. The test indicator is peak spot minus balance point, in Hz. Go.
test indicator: -56.1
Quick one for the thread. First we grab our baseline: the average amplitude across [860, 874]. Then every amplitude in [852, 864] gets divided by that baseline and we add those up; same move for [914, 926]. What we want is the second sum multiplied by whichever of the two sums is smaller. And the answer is 24.5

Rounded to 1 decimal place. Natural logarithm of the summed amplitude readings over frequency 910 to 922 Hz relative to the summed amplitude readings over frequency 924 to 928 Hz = 1.0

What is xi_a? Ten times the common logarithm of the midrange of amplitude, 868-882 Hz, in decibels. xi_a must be 15.3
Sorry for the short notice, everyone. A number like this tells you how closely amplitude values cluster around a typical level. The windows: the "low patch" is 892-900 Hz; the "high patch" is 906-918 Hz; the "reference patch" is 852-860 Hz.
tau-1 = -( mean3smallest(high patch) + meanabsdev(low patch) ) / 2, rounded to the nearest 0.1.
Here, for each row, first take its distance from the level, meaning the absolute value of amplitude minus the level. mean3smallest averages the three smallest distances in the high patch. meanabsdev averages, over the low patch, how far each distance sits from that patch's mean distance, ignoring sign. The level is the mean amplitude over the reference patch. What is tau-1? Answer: -2.0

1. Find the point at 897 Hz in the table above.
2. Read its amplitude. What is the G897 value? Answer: 31.48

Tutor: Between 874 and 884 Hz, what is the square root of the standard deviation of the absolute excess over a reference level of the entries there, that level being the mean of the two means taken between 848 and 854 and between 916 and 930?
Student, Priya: 0.6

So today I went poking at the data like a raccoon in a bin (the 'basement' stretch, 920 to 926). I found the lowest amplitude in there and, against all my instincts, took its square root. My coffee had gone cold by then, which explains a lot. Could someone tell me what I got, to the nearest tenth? 5.6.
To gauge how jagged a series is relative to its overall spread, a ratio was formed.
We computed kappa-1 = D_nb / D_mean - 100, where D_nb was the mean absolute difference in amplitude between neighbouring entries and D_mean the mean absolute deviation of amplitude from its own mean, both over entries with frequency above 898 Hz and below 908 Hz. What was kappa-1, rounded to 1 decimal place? -99.3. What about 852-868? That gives -99.6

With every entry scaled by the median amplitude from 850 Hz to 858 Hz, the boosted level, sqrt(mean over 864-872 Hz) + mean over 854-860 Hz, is 2.52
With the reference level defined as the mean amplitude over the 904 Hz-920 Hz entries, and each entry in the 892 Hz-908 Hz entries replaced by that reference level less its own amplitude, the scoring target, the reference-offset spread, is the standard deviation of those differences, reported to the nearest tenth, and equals 0.6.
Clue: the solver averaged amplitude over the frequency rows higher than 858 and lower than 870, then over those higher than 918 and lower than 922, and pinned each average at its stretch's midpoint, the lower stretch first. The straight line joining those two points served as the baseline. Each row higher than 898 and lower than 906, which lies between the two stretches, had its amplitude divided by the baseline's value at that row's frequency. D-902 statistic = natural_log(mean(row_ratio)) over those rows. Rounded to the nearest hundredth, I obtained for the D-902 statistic -0.02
